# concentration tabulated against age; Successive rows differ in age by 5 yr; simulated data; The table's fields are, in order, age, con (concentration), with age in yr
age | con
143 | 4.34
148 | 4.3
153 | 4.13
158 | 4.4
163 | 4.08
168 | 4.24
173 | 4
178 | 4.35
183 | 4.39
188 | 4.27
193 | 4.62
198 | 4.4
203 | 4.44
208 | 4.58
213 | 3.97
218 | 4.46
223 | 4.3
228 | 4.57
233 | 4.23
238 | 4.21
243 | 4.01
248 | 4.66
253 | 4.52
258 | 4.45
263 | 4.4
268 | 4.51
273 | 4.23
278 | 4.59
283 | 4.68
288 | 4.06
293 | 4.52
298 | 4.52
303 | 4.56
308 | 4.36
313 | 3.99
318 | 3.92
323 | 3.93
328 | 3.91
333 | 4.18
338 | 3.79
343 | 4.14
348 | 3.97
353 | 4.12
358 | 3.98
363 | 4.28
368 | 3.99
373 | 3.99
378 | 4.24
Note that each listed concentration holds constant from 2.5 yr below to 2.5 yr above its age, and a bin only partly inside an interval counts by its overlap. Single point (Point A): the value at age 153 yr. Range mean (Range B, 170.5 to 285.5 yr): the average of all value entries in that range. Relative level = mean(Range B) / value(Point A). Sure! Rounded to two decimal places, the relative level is 1.06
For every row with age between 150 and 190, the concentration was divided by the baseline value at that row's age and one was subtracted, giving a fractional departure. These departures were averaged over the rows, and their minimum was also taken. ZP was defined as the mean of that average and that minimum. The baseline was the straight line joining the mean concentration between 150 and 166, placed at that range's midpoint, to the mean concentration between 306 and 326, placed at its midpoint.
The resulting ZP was -0.018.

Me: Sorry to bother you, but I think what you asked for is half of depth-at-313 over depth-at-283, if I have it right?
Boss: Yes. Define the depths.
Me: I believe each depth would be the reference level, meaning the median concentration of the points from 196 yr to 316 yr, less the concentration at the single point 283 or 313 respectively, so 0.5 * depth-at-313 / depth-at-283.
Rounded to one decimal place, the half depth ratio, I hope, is -1.0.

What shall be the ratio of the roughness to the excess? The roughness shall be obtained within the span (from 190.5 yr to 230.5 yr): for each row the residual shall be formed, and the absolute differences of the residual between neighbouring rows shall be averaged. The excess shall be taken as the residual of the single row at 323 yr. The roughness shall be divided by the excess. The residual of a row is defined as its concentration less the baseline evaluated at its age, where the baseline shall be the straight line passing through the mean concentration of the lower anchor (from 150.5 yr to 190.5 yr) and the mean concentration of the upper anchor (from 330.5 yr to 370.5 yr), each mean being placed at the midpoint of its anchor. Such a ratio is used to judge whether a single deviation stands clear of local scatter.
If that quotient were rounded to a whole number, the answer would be -2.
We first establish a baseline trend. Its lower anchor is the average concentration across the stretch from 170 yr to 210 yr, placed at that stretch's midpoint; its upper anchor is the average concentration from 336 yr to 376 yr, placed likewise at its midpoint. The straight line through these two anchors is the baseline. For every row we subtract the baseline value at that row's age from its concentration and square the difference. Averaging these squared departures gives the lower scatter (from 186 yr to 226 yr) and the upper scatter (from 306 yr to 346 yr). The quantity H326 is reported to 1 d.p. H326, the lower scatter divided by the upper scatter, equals 1.1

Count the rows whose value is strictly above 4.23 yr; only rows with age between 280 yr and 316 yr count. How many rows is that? 5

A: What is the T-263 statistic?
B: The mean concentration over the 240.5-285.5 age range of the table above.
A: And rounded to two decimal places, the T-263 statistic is 4.45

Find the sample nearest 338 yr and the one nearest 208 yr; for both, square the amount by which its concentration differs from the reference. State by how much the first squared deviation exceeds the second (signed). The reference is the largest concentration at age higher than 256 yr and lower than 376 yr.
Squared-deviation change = 0.78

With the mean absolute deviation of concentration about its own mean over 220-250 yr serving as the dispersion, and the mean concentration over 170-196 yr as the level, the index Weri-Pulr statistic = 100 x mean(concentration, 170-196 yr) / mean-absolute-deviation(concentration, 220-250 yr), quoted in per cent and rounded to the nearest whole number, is 2277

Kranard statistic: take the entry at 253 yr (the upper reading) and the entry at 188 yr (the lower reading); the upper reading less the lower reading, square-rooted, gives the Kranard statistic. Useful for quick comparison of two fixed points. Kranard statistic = 0.50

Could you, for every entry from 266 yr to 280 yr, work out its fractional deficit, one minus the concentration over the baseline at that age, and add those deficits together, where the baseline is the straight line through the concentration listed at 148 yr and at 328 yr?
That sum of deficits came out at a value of -0.31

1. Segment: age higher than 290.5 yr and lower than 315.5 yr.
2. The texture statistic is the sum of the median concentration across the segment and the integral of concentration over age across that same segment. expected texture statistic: 114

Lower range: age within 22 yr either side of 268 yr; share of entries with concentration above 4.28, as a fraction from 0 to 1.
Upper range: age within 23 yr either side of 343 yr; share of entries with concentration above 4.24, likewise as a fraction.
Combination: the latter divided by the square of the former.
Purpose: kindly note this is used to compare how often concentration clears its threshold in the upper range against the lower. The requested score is 0.18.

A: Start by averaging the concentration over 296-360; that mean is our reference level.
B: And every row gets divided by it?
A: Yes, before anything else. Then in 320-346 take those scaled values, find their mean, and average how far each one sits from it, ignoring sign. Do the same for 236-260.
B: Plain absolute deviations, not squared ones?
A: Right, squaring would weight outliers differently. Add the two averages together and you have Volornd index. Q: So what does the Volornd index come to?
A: 0.084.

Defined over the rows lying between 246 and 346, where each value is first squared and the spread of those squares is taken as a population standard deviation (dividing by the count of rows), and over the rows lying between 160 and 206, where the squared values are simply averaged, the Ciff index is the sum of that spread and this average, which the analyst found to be 21.0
